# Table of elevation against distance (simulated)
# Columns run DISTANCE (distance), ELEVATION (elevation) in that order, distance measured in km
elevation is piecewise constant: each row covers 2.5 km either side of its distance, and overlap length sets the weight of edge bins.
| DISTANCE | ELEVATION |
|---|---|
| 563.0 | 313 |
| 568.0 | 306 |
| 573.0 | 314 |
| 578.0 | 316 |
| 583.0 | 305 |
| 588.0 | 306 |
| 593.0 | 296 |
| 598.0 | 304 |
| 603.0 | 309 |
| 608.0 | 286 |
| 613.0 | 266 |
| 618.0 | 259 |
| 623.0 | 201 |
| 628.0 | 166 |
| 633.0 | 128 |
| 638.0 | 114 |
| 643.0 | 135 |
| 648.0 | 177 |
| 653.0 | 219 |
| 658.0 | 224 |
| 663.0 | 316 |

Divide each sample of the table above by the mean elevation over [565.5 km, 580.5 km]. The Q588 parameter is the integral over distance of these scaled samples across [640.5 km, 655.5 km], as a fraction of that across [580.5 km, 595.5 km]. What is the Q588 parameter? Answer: 0.59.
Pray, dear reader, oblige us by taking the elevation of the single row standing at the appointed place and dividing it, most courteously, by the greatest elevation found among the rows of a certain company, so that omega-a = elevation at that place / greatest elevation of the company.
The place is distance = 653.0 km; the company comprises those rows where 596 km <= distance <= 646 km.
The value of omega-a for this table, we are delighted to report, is 0.71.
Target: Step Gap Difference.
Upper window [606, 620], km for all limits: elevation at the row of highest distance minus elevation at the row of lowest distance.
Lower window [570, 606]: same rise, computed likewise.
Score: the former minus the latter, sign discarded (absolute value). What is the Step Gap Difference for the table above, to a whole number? 22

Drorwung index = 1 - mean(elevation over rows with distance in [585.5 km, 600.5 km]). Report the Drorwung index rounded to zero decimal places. -301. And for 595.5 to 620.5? -284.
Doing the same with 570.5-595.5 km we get -306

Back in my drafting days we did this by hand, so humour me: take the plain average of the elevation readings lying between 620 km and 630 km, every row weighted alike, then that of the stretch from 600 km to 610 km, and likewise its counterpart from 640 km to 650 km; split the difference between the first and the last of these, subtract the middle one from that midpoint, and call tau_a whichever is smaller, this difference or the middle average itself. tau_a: -128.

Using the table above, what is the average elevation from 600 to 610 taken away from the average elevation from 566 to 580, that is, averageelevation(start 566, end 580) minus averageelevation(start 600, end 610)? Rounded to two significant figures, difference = 14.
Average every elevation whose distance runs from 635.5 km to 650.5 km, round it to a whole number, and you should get 142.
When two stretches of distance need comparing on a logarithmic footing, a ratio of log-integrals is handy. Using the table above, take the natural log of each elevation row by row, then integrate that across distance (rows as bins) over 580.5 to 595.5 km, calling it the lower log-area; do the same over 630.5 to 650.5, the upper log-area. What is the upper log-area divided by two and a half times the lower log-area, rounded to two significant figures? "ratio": 0.46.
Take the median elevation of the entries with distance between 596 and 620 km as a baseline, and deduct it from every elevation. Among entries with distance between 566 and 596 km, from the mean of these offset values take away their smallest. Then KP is 11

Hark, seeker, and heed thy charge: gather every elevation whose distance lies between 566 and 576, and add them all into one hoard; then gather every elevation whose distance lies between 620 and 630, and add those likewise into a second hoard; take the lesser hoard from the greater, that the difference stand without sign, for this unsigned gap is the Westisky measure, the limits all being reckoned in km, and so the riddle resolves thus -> 253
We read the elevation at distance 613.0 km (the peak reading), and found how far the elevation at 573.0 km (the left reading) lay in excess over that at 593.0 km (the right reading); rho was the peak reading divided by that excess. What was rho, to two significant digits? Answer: 15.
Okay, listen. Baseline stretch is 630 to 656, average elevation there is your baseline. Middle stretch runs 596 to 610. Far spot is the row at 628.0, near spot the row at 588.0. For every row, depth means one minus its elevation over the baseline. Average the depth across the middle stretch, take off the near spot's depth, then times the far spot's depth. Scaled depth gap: 0.00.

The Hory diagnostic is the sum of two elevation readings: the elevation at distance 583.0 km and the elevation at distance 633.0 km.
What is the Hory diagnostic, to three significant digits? 433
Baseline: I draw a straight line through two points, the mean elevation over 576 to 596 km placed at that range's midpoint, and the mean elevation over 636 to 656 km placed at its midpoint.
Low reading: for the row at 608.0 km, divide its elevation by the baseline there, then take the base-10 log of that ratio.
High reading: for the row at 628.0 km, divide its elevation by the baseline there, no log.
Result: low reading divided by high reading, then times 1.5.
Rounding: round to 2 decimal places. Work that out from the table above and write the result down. 0.10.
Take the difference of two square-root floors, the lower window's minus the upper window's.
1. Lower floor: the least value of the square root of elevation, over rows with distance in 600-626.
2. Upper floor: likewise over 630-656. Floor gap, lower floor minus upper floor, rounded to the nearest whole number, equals 4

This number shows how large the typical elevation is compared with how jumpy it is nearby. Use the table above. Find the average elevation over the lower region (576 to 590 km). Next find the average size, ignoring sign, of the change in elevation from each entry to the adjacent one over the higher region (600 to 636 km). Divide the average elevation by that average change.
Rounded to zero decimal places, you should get 10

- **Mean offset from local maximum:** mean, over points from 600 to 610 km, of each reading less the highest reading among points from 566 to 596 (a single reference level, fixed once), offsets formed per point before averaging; -18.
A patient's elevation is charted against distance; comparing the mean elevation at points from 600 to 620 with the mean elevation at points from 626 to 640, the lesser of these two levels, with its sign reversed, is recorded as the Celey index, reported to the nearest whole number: -136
